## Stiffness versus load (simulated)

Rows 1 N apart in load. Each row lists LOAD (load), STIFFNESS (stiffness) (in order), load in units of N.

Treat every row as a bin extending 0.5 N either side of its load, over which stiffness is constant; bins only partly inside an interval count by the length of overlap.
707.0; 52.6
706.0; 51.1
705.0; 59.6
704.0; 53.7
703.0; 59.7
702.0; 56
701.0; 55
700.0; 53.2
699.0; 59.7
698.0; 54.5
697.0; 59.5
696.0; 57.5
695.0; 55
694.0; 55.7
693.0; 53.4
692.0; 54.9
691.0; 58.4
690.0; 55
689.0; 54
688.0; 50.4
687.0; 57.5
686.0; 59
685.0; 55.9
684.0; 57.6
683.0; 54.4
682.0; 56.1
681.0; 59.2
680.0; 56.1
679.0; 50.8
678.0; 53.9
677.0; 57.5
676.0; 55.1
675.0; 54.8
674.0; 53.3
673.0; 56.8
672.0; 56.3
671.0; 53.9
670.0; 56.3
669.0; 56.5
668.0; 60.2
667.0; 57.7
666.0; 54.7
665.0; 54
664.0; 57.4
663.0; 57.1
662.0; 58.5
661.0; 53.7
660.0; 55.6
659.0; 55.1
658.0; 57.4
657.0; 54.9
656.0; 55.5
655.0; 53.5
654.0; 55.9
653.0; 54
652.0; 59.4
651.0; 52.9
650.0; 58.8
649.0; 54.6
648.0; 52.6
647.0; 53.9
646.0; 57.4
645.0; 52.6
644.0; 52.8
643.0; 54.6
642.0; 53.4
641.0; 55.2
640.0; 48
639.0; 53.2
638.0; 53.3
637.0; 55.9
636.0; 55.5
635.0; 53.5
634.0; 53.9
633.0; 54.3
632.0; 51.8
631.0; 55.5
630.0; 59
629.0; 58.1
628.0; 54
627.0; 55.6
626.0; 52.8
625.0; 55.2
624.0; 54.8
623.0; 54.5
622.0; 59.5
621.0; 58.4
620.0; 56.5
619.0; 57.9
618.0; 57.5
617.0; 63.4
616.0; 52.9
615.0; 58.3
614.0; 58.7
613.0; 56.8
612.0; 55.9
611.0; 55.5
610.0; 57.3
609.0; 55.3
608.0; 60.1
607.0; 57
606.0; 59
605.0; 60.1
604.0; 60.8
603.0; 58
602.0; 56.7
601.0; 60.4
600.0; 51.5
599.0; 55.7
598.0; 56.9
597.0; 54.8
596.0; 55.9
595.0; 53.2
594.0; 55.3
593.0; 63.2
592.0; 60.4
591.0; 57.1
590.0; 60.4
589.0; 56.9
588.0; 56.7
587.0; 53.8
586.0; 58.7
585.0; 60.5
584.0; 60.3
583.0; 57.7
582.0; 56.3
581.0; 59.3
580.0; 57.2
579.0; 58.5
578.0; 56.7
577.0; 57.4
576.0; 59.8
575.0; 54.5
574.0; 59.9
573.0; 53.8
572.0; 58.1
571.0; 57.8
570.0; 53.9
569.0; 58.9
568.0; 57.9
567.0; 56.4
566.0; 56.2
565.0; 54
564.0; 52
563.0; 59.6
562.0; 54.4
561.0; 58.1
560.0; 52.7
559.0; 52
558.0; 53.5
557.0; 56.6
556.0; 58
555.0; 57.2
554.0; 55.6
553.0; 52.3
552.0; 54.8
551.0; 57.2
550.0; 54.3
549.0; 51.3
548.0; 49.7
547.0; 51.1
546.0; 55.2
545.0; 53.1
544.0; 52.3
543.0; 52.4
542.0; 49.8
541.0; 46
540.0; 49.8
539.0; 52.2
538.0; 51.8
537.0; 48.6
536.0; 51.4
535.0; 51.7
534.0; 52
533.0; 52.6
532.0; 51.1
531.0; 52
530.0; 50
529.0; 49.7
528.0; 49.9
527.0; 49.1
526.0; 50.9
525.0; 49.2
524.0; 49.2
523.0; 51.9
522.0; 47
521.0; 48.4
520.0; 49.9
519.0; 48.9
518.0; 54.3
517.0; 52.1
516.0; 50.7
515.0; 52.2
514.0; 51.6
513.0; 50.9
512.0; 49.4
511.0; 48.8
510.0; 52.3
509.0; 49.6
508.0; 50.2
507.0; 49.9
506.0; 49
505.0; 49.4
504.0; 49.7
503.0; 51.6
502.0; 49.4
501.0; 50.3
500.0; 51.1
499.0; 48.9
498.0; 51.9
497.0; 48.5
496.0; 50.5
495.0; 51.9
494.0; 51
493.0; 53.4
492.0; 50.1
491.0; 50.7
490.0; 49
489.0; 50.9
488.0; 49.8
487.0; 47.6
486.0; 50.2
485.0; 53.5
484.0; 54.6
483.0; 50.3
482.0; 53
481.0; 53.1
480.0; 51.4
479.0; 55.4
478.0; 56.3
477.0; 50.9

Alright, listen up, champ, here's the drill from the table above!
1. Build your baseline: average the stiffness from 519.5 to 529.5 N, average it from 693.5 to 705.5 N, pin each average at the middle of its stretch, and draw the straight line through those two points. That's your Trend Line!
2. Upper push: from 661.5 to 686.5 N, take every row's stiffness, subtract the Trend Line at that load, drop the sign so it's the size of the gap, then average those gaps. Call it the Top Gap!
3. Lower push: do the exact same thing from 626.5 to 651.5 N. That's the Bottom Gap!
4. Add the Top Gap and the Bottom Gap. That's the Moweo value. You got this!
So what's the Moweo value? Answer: 3.6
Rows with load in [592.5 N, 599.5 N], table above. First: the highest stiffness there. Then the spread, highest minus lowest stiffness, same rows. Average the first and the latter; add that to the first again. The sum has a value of 99.8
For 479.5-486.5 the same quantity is 84.1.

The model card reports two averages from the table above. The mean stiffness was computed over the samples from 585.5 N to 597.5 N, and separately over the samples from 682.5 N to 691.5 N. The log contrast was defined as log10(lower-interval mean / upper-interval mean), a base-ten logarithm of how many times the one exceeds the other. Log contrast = 0.011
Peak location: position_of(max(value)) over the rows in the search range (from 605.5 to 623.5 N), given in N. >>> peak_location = 617.0 N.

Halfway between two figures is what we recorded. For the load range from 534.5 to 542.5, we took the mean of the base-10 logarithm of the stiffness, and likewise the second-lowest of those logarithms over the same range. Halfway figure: 1.69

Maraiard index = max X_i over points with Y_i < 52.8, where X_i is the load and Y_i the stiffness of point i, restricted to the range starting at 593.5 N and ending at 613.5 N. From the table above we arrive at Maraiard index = 600.0 N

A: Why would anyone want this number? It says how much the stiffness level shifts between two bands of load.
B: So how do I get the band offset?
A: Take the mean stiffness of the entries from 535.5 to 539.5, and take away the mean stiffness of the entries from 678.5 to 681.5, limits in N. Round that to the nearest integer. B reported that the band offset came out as -4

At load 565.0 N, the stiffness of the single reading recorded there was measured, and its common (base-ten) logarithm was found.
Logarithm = 1.73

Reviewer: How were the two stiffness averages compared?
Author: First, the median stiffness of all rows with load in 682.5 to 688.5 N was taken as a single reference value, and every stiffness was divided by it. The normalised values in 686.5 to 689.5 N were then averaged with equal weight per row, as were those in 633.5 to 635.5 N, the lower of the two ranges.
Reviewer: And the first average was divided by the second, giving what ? 1.00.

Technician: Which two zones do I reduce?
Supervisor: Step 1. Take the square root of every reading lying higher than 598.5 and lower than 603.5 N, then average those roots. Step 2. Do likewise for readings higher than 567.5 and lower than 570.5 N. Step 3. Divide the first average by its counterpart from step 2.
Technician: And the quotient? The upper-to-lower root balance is 1.00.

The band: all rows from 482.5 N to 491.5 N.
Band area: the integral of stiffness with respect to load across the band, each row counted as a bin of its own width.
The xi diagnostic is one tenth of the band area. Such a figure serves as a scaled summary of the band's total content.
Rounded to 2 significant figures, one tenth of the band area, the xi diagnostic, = 46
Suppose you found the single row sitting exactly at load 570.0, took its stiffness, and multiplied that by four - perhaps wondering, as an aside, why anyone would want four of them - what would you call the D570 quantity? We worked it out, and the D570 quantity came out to 216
